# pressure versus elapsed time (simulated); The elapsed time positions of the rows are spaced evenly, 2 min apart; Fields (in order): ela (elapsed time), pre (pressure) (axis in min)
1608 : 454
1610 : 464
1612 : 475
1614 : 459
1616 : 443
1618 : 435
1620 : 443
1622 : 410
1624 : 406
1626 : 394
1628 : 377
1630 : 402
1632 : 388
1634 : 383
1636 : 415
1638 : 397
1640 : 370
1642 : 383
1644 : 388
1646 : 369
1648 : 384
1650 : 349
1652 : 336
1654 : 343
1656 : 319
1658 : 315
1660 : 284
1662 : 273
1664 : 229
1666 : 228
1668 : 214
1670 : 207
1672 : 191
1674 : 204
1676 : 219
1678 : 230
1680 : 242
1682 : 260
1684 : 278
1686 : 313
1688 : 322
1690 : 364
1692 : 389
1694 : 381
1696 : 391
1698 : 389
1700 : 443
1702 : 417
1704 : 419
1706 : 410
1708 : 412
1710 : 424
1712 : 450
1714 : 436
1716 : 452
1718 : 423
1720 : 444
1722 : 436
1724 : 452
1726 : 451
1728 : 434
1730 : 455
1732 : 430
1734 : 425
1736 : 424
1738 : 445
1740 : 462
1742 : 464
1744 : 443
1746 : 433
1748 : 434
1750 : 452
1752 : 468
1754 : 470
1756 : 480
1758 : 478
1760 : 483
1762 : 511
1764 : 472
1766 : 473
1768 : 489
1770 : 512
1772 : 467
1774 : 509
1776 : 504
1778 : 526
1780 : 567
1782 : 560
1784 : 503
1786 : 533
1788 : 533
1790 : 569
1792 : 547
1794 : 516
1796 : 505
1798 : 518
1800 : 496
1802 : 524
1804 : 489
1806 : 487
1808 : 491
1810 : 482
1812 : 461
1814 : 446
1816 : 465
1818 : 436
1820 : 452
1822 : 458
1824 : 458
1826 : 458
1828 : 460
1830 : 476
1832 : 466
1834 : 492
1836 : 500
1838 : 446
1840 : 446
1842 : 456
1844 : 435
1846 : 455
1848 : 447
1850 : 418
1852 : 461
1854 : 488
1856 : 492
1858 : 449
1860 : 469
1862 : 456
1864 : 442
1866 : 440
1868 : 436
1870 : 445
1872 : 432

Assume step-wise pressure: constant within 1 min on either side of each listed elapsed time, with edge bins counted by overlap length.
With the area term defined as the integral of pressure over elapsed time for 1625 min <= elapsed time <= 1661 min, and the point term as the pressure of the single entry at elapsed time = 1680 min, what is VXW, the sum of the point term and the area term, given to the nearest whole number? 13434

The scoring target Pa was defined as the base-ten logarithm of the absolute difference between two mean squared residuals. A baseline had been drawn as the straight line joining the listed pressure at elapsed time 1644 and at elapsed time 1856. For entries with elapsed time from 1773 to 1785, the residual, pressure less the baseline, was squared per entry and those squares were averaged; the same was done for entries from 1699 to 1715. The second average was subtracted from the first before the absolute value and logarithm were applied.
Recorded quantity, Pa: 3.8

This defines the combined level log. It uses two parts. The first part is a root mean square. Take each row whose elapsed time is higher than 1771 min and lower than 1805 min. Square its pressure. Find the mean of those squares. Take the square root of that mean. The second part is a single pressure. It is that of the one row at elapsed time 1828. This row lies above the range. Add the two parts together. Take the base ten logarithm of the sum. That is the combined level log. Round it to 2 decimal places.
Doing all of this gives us 2.99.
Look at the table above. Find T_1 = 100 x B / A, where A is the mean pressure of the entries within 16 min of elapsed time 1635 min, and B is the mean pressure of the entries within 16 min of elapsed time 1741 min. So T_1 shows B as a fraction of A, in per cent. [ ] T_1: 115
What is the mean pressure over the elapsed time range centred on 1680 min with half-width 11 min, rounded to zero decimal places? 257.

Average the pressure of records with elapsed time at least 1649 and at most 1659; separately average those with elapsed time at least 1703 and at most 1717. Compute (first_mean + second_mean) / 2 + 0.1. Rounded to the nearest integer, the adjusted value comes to 381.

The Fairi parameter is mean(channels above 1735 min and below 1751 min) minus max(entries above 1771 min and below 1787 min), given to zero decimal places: -122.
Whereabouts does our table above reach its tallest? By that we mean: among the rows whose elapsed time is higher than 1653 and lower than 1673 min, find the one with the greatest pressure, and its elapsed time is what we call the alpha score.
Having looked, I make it 1654 min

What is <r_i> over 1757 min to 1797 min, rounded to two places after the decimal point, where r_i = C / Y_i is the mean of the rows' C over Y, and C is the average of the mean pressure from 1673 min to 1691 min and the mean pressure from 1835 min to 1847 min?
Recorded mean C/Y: 0.71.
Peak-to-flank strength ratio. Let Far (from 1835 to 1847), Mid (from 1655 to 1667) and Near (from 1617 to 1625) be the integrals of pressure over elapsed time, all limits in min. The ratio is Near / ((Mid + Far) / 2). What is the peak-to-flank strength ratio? 0.77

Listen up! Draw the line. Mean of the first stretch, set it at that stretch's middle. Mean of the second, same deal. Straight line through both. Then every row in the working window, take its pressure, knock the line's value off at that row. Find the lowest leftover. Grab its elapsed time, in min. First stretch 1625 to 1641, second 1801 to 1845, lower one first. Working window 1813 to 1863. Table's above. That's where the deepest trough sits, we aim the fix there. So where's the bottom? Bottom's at 1850 min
